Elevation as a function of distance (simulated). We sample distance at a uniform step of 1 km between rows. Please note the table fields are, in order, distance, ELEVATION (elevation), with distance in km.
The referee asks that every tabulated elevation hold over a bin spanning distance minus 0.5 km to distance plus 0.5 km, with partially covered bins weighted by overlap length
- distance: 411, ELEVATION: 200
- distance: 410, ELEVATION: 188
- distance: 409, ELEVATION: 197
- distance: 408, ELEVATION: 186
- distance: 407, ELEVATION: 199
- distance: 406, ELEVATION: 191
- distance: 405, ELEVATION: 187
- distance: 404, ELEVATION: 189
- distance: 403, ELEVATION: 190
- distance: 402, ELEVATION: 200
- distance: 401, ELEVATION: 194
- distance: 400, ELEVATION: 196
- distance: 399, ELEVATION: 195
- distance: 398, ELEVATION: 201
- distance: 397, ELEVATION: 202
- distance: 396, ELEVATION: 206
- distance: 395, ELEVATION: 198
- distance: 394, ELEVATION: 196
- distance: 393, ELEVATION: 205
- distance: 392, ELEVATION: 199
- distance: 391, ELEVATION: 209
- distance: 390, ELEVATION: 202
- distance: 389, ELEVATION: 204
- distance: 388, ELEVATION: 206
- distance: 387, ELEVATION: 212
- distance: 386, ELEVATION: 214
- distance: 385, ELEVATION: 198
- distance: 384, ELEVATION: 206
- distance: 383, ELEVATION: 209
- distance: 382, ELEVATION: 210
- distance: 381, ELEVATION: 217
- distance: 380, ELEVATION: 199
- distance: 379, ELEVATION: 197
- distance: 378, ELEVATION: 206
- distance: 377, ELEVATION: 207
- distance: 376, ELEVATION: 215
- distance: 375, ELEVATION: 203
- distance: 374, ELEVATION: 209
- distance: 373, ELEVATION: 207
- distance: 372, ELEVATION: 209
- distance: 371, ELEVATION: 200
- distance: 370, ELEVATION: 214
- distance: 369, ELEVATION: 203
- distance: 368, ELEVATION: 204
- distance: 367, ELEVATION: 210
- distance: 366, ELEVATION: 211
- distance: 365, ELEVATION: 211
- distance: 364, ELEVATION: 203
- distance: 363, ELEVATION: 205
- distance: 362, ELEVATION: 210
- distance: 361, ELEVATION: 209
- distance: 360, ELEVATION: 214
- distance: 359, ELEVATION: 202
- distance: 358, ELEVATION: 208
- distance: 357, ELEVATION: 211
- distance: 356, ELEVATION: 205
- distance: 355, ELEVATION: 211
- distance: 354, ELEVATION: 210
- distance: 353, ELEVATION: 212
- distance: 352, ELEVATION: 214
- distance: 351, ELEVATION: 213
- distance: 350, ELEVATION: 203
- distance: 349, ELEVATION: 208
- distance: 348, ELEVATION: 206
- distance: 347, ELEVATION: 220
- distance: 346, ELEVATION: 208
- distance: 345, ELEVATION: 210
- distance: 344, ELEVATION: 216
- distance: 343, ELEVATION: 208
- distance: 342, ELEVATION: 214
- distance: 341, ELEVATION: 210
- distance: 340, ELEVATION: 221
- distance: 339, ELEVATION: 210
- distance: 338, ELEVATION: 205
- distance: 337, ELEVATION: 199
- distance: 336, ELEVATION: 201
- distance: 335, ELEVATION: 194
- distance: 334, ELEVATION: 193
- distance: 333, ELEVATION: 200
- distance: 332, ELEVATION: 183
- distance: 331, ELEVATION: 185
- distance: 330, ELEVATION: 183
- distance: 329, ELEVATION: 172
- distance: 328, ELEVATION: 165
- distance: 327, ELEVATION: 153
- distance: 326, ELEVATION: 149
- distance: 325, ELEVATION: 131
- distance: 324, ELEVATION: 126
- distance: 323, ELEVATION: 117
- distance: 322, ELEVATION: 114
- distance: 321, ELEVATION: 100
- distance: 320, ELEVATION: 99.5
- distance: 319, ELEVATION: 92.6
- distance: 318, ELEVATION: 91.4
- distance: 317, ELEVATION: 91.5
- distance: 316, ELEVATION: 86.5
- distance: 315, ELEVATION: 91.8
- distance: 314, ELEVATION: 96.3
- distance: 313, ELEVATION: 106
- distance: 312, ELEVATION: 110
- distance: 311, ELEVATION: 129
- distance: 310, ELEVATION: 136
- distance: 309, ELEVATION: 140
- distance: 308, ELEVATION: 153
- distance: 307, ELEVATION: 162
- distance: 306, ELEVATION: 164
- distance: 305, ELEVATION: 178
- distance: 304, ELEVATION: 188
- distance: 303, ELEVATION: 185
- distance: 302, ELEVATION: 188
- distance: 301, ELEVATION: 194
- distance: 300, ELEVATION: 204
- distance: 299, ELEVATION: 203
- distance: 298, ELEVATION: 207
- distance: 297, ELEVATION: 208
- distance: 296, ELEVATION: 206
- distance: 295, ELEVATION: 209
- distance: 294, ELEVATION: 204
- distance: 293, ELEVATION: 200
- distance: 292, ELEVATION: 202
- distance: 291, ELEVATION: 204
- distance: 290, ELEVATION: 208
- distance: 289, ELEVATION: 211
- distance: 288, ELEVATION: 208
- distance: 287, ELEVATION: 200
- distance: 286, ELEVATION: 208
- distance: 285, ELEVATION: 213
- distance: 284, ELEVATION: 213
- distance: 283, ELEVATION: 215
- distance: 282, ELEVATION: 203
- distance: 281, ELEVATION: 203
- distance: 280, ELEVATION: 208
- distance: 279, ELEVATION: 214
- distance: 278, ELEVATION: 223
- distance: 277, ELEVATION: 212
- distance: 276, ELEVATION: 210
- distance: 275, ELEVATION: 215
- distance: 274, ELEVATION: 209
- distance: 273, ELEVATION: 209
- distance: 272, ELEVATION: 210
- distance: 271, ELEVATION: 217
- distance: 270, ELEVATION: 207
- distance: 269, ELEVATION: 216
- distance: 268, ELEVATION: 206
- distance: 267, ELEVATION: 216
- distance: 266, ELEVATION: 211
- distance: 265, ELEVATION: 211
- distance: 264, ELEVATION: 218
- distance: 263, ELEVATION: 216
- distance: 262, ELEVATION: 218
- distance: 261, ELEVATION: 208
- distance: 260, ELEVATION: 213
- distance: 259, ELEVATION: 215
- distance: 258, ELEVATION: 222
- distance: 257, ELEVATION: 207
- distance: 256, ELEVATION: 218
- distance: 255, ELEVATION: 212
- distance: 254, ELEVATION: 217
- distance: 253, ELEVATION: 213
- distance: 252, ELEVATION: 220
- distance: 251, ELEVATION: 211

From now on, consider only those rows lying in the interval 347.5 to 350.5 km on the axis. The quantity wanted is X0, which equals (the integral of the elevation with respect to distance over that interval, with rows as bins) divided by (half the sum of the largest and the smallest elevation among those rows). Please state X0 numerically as 3.00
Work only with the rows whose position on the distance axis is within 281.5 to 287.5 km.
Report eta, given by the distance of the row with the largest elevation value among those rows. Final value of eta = 283 km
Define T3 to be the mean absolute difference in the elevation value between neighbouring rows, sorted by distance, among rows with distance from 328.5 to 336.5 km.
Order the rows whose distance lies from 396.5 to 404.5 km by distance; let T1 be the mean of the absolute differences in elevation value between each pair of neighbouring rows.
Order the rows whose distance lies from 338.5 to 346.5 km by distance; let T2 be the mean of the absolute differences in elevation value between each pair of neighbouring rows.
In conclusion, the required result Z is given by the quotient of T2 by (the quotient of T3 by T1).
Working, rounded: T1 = 3.9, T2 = 6.9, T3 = 6.7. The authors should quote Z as 3.9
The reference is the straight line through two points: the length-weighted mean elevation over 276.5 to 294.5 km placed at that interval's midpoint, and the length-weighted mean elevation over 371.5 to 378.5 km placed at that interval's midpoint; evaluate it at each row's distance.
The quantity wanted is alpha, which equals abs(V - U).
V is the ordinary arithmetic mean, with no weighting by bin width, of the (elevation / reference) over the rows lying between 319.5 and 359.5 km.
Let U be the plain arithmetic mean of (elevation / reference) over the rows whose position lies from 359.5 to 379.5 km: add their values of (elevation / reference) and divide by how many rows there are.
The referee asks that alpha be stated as 0.10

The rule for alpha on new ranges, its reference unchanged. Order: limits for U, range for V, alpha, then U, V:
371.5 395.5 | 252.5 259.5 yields 0.04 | 0.99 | 1.03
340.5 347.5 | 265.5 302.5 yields 0.02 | 1.02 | 1.00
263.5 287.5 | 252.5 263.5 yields 0.02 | 1.01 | 1.03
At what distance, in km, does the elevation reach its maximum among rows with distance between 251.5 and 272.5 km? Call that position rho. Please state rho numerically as 258 km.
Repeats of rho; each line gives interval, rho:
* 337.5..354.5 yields 340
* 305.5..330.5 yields 330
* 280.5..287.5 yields 283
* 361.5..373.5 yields 370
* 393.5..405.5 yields 396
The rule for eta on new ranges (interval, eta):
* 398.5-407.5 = 402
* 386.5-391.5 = 387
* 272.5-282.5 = 278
